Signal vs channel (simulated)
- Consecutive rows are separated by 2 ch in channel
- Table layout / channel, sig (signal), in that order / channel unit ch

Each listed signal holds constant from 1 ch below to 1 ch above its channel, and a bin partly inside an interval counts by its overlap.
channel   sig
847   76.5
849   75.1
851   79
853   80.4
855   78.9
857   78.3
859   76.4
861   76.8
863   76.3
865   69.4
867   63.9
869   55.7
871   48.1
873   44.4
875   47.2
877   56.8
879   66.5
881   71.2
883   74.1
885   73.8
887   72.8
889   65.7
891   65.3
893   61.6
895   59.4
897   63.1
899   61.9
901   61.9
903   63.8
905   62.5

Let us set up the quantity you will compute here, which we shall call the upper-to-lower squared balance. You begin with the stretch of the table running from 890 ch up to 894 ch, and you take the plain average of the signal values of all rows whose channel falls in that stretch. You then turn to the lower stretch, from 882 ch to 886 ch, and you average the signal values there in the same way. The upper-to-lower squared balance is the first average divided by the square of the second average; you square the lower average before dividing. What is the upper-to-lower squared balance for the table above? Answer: 0.0116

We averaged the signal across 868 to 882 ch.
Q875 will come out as 56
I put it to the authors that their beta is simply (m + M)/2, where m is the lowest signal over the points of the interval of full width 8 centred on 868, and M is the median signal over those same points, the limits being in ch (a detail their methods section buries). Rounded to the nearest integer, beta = 54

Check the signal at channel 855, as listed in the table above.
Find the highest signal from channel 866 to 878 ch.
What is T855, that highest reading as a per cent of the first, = 81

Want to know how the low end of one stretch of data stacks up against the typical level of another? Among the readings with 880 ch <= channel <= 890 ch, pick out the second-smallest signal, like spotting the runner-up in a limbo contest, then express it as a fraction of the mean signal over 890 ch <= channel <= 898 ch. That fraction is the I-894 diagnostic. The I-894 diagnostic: 1.14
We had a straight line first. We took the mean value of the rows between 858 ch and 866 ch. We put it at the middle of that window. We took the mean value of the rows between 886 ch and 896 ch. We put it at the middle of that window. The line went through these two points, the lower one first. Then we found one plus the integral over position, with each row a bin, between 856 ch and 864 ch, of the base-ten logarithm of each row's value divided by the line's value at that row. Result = 1.07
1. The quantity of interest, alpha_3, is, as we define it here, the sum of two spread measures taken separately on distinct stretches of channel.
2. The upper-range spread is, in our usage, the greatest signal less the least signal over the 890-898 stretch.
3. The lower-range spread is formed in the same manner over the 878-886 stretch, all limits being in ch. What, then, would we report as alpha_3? 13.5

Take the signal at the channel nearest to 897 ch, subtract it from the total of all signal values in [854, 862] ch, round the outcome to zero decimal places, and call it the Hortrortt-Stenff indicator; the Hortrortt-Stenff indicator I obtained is 247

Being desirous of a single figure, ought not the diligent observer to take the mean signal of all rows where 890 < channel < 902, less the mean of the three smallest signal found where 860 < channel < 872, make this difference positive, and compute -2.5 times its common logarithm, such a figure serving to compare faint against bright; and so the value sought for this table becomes -2.0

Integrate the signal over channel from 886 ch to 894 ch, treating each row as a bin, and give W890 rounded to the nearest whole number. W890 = 531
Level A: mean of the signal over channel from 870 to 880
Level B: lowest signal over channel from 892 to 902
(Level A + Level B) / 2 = 56.0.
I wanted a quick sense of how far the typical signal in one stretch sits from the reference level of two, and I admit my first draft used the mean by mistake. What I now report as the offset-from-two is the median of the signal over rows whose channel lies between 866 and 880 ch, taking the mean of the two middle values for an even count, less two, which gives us 54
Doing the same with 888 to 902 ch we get 60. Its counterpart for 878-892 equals 69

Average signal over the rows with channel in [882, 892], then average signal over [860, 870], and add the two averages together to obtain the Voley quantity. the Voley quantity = 139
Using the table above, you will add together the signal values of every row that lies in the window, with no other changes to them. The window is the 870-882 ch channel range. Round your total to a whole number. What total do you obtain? 334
